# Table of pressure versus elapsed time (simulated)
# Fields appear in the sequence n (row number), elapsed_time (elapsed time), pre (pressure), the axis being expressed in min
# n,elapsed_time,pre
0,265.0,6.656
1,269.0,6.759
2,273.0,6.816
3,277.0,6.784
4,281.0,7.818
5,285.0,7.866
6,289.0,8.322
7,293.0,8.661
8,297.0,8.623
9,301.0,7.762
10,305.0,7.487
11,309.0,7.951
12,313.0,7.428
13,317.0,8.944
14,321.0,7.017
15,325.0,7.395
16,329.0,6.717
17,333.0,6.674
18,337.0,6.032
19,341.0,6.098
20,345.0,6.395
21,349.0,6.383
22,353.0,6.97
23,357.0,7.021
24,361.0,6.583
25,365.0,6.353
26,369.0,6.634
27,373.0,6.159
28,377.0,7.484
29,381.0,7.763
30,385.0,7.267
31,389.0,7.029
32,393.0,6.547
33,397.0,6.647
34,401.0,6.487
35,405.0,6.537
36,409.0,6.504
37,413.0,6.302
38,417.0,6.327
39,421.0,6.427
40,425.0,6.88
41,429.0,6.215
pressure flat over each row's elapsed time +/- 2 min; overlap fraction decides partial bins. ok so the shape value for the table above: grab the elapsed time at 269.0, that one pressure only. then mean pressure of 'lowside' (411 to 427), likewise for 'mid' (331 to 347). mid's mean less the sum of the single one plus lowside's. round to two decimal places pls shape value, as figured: -6.94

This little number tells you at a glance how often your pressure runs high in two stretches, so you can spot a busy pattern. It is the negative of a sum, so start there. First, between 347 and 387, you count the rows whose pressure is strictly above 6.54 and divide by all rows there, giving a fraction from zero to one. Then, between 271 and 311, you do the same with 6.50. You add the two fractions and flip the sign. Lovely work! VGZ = -1.70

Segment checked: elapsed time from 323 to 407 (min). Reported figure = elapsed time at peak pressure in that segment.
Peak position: 381.0 min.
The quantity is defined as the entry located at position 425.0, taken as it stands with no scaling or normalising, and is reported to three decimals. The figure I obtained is 6.880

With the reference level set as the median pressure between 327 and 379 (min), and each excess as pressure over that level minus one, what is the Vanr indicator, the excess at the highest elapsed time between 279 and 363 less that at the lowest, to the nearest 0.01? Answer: -0.19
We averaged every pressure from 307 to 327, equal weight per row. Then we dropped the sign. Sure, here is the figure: 7.7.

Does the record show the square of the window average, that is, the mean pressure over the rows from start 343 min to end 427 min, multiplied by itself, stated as 44.9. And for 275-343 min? 56.3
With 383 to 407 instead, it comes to 45.6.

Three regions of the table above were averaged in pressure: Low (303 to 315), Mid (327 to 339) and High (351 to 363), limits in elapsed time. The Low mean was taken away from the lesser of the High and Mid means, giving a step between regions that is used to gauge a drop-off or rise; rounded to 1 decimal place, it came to -1.1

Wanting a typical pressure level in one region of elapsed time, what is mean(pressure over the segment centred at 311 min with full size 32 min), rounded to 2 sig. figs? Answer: 7.8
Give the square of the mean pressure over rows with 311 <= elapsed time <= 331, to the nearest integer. 56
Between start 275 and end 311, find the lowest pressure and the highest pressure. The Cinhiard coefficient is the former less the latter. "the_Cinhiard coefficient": -1.9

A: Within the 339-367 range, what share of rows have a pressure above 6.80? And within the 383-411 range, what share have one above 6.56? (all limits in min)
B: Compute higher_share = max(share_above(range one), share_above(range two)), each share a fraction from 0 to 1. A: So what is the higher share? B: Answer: 0.43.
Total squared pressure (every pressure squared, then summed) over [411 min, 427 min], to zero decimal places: 168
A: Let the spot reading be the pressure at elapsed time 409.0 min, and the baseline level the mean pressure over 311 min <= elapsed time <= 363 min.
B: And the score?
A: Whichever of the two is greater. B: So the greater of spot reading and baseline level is 6.90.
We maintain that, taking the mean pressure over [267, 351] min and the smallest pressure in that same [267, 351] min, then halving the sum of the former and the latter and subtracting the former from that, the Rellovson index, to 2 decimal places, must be -0.65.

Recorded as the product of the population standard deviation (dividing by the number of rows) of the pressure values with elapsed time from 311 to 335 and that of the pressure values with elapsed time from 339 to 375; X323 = 0.23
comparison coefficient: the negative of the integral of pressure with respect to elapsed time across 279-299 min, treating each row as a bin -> -165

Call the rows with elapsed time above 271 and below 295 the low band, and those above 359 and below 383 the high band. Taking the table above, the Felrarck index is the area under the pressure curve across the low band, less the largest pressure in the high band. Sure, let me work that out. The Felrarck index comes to 177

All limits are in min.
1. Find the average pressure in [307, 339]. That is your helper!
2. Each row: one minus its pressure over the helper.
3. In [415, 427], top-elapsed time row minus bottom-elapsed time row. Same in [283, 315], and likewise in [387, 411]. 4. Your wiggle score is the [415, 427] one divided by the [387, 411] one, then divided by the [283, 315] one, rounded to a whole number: -17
